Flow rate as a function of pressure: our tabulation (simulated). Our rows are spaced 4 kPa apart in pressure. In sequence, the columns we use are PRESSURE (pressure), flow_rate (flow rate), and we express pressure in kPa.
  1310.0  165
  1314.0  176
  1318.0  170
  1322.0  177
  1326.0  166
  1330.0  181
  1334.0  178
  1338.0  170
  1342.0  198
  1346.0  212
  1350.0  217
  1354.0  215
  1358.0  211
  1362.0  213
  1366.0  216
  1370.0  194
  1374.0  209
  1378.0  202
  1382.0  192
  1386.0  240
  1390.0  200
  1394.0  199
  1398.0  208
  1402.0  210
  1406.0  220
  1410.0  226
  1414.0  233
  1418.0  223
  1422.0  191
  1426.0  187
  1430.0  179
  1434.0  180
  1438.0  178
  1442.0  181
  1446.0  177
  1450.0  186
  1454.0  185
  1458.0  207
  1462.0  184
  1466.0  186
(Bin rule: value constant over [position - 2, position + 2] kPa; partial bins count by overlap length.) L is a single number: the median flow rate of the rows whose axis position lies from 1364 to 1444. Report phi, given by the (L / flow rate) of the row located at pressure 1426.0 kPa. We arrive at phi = 1.07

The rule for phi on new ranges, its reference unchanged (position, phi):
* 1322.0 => 1.14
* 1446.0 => 1.14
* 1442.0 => 1.11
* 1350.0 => 0.93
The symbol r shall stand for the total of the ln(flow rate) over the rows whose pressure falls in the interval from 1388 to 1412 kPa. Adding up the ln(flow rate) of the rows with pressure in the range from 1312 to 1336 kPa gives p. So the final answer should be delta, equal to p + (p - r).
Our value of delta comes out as 29.9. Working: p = 31.0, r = 32.1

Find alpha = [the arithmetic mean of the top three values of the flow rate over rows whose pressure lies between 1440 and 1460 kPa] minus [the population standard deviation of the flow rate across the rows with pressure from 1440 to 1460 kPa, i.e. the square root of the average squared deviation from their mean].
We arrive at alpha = 182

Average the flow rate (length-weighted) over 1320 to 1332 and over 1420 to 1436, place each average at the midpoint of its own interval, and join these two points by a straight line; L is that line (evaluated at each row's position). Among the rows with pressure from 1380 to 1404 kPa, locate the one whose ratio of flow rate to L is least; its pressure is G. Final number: 1382.0 kPa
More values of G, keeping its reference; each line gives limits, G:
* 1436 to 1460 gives 1446.0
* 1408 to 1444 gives 1438.0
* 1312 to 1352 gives 1326.0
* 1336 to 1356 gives 1338.0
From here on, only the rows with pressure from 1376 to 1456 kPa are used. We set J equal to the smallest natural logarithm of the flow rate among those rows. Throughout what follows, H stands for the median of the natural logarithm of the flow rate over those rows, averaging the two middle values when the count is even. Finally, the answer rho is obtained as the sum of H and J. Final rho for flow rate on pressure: 10.5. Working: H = 5.275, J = 5.18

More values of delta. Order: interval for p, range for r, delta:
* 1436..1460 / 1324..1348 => 31.4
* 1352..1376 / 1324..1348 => 32.9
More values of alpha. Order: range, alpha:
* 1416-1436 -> 184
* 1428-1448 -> 179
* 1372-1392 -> 200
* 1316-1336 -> 173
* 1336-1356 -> 197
